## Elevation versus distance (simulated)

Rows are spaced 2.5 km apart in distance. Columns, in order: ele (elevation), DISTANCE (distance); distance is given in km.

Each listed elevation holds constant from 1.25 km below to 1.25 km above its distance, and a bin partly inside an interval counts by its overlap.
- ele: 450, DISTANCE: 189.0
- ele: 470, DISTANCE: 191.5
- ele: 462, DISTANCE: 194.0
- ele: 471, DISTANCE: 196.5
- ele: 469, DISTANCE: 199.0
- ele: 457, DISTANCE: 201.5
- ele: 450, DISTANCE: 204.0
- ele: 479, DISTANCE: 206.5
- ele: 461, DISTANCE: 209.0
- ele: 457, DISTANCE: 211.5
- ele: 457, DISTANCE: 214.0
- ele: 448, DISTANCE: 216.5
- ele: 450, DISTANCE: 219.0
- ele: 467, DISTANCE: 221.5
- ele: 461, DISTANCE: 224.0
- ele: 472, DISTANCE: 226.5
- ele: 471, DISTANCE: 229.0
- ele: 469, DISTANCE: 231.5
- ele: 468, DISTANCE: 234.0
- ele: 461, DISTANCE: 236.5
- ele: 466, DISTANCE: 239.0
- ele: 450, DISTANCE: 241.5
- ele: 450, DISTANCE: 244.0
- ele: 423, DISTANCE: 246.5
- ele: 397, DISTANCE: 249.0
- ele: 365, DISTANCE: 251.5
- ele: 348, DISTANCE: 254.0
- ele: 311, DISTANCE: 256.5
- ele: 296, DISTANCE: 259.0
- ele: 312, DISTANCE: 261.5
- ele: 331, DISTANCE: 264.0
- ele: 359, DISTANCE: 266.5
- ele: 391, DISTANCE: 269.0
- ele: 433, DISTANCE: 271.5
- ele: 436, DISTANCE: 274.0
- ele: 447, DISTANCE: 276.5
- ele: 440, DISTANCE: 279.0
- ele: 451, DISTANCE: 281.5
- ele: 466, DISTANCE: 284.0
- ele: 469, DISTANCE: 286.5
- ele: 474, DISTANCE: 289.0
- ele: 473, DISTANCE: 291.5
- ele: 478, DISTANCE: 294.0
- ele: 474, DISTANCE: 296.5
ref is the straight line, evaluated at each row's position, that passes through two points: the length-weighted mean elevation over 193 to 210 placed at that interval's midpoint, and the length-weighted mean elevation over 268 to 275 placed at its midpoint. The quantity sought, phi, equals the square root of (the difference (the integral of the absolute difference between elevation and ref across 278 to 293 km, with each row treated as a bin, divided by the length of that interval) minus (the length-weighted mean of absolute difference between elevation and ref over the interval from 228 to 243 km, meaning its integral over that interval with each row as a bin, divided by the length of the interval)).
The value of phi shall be 5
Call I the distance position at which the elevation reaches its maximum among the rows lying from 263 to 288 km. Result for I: 286.5 km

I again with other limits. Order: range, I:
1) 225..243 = 226.5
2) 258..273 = 271.5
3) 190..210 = 206.5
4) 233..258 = 234.0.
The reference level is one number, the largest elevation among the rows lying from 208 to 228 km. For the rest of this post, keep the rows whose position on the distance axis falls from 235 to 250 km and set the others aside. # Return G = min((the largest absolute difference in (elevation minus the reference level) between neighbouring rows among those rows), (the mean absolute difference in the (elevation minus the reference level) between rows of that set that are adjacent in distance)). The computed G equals 14.8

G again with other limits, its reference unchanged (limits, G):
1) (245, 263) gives 23.8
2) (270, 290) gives 7.9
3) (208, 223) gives 6.4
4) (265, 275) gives 25.7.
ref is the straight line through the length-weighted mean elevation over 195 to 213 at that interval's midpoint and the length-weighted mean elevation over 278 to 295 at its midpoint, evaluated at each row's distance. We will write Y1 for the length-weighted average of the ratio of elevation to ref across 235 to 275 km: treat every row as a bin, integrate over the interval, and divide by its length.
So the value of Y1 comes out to 0.839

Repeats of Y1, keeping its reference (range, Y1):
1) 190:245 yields 0.997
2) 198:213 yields 0.997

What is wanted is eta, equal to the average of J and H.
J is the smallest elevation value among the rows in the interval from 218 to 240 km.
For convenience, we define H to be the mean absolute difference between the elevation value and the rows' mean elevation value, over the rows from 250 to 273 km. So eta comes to 242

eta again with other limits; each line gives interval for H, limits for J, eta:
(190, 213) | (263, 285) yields 169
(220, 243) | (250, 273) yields 151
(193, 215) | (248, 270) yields 151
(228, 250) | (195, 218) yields 233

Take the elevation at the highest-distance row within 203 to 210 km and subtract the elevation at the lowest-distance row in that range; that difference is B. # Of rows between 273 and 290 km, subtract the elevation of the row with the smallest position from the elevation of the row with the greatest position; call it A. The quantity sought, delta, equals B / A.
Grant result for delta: 0.3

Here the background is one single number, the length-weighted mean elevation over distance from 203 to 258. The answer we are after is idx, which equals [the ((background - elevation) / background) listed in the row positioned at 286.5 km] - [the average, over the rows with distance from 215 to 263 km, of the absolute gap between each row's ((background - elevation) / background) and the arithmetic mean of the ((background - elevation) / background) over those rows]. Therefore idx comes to -0.19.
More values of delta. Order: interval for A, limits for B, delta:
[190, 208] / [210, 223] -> 1.1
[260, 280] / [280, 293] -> 0.2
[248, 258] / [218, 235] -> -0.2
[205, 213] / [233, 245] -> 0.8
